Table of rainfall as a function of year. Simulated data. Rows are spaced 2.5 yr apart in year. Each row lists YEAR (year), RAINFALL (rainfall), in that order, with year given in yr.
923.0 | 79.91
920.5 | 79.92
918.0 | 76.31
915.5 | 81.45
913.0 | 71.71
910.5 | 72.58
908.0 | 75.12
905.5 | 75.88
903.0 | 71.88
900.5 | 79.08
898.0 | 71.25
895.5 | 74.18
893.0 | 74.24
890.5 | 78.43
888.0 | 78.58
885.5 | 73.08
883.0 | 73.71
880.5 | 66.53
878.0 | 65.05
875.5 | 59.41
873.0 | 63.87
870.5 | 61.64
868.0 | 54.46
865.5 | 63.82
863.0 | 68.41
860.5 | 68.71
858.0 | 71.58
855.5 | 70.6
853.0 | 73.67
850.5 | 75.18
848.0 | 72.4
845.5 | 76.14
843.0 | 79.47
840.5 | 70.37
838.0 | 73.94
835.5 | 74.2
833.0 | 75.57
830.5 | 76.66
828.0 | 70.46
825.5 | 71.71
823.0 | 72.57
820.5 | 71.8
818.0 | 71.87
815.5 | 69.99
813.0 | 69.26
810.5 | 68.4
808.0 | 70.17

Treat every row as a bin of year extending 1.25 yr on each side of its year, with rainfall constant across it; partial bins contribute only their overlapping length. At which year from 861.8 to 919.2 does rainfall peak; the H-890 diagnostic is 915.5 yr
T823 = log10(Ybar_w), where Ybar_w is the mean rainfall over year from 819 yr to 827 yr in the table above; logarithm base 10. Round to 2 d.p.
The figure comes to 1.86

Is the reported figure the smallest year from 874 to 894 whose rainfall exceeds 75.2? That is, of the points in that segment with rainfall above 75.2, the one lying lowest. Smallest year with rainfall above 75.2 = 888.0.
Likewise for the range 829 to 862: 830.5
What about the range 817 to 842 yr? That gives 830.5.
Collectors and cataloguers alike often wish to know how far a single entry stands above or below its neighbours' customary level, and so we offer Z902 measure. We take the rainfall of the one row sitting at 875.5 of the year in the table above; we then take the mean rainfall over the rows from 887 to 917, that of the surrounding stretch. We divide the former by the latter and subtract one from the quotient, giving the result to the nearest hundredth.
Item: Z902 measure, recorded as -0.21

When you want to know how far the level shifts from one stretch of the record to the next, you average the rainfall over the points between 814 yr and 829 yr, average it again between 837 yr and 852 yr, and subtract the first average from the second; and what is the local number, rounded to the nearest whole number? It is 3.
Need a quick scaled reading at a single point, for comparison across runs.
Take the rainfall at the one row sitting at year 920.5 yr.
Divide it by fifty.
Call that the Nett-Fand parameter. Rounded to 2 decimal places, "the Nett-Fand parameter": 1.60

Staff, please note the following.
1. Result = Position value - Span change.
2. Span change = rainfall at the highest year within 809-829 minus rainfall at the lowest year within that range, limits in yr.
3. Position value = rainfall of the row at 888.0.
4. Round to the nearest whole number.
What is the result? 77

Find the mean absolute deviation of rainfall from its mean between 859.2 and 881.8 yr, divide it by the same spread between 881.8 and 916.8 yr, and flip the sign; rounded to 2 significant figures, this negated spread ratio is -1.3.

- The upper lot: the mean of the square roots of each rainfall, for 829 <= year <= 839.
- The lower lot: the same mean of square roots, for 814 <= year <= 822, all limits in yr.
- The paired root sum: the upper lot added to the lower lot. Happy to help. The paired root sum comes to 17.1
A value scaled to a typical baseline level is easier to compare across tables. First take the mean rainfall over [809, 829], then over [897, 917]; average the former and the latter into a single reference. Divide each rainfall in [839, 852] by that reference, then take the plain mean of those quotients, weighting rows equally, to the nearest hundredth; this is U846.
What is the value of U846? 1.03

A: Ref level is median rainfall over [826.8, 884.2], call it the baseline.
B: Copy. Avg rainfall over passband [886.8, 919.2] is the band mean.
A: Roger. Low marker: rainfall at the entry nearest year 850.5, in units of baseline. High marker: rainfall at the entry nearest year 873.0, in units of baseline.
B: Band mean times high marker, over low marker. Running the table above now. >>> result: 64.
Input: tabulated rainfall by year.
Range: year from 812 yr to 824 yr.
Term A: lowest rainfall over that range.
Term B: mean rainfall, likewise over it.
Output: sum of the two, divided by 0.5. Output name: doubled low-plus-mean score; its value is 281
